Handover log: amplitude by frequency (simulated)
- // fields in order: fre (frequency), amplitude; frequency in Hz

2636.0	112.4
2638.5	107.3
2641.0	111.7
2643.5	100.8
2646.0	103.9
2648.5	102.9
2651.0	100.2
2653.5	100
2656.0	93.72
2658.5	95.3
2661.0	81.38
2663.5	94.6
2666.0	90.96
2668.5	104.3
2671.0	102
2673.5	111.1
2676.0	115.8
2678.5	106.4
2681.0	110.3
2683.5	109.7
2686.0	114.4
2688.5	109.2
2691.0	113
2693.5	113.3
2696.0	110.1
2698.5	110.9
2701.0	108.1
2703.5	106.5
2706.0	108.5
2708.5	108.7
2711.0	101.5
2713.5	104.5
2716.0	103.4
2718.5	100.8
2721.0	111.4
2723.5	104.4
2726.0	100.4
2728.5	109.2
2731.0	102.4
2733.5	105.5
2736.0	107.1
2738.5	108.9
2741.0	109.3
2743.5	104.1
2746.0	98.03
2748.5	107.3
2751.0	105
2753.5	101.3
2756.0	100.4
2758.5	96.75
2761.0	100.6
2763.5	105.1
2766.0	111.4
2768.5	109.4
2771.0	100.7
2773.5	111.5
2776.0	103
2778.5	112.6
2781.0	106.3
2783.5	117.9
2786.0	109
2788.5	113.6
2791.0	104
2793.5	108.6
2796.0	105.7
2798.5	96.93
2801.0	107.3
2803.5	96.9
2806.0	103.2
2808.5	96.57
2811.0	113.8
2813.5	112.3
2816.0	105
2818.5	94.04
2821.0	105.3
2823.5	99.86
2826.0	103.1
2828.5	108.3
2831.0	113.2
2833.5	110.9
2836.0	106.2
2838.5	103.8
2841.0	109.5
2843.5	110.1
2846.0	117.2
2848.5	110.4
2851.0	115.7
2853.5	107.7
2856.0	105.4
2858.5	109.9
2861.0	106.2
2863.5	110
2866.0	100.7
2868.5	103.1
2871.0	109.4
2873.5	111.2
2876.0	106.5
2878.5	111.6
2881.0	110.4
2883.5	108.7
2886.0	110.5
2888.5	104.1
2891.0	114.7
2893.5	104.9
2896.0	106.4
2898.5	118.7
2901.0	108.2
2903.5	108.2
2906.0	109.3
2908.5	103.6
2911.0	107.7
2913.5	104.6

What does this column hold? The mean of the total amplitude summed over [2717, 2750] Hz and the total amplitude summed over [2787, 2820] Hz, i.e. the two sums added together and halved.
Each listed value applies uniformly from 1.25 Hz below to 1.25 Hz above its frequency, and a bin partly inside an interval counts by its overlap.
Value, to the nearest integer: 1363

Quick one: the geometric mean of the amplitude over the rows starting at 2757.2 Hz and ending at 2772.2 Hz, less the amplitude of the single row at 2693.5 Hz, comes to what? -9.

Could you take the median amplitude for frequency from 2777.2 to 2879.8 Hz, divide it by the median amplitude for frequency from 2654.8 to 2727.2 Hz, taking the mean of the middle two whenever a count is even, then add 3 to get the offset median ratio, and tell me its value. 4.01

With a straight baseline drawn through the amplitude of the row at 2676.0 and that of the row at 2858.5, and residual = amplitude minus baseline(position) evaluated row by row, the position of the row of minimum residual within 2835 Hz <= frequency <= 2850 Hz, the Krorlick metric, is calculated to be 2838.5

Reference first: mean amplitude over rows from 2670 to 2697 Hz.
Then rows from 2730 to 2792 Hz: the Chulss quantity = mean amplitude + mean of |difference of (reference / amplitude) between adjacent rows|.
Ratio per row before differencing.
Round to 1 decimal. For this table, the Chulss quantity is 106.1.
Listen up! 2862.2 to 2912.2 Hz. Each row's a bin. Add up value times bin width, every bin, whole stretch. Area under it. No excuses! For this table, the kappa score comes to 5420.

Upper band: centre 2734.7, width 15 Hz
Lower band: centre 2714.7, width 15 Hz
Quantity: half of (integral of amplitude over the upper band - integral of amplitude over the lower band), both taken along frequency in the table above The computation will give 15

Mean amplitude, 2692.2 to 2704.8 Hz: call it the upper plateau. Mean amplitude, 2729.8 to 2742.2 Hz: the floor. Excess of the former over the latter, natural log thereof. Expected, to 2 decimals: 1.14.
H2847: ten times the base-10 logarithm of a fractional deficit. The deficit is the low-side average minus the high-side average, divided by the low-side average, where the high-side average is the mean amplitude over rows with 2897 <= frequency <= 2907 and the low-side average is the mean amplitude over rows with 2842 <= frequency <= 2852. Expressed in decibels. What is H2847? -17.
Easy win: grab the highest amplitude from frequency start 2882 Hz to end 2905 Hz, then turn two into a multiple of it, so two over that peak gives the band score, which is 0.0168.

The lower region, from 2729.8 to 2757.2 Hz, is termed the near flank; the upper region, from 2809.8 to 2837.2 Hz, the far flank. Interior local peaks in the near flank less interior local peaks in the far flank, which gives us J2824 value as 0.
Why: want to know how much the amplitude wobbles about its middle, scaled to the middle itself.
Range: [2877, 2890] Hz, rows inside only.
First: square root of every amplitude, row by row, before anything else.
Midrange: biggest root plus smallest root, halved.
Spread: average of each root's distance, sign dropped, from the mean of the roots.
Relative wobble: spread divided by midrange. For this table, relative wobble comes 0.010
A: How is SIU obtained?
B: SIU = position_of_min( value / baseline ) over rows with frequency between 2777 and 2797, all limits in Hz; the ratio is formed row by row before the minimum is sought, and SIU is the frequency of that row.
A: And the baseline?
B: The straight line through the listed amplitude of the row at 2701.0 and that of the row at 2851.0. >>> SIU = 2791.0 Hz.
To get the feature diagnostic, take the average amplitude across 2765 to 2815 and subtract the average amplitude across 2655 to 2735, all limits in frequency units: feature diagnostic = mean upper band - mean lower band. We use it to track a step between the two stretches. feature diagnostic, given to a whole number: 2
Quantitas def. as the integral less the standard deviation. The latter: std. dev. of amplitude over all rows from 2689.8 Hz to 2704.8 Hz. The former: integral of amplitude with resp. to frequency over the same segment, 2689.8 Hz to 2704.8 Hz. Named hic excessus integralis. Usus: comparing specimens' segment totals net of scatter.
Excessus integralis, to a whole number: 1652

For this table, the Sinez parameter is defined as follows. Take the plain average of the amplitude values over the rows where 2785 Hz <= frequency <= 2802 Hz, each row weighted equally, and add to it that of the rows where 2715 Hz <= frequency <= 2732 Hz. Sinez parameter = 211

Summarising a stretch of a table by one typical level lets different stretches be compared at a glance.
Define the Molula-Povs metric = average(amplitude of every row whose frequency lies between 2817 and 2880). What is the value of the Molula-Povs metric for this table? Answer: 108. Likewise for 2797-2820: 103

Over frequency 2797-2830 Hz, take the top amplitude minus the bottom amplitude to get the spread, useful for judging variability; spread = 20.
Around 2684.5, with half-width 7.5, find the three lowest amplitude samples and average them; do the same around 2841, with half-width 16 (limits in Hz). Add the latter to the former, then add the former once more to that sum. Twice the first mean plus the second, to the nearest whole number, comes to 321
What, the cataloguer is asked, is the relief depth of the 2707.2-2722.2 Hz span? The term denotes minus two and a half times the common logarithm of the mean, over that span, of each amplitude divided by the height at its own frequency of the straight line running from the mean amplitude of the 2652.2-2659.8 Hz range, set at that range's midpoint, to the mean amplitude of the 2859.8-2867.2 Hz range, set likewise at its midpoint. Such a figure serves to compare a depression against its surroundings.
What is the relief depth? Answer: -0.065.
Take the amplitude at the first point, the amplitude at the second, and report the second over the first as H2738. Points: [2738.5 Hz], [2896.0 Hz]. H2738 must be 0.98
